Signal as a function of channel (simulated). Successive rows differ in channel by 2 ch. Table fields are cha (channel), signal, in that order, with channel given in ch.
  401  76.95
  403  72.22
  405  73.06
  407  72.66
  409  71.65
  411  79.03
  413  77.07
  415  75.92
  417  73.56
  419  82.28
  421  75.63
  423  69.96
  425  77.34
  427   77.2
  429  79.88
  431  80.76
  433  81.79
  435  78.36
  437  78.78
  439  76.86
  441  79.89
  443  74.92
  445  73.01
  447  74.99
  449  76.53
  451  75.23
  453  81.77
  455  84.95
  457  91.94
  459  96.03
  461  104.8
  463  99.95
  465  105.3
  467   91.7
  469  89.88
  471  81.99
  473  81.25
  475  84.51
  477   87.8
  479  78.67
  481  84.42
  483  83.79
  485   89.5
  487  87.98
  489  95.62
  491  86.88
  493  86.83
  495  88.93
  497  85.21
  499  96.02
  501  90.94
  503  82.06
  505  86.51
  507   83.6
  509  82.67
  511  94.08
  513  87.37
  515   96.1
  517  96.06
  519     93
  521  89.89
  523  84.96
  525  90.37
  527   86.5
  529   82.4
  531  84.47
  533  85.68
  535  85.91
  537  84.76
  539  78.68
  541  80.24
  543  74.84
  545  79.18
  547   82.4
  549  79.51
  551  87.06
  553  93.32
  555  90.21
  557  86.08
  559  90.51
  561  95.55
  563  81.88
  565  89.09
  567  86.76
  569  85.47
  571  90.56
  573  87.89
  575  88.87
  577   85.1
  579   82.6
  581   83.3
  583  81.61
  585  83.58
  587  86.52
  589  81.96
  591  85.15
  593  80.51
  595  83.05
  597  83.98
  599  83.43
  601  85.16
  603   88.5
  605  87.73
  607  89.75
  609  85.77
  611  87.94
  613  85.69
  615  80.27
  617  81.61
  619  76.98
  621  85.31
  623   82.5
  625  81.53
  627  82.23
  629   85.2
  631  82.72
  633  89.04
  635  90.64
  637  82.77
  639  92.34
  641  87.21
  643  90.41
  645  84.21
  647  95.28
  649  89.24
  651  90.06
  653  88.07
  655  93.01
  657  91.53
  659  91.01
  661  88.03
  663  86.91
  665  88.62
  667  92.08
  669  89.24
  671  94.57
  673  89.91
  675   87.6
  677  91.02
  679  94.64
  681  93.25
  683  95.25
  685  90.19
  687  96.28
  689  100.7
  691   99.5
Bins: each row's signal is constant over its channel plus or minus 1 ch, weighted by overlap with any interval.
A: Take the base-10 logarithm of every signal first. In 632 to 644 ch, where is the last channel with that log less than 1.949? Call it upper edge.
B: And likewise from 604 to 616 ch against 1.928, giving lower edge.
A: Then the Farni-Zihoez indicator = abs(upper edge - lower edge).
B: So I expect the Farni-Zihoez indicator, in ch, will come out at 26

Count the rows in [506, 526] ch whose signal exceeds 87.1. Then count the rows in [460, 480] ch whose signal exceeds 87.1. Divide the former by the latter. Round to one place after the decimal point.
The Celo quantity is 1.2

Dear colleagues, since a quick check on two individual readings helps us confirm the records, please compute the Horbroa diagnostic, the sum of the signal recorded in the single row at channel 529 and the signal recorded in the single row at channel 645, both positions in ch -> 167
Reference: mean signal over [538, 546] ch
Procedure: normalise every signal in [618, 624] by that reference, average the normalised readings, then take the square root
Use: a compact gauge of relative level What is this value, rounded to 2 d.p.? 1.02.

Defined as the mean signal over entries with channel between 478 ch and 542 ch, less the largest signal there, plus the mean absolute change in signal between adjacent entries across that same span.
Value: -4.6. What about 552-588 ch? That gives -4.7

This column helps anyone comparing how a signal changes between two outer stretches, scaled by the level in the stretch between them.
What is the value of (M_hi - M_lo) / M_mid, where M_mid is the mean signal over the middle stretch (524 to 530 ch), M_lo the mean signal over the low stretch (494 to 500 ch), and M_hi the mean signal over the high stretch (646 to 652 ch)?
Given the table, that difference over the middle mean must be 0.017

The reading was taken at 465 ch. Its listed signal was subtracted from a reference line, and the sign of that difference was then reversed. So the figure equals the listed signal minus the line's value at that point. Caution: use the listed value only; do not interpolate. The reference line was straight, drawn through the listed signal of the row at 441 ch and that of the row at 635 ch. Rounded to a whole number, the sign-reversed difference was 24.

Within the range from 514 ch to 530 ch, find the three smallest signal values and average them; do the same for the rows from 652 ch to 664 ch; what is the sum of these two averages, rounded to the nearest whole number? 172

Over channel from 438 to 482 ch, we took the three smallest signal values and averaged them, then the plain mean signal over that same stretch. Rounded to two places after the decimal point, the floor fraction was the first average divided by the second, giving 0.87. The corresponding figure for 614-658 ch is 0.92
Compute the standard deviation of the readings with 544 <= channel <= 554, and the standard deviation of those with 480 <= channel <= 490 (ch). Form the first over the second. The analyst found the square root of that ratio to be 1.12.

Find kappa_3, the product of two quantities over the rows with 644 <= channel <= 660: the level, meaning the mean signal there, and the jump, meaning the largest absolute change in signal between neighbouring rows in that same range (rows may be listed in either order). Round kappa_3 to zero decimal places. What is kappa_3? 1000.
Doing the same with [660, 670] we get 308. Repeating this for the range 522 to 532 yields 464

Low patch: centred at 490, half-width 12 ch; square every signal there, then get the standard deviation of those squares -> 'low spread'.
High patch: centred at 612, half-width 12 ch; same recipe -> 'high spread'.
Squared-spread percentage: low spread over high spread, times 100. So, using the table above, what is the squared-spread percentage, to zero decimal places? 137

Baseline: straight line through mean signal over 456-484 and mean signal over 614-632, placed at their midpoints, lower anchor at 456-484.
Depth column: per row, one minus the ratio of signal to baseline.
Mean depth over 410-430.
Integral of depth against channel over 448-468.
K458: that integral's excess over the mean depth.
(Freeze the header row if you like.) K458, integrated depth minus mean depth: -0.2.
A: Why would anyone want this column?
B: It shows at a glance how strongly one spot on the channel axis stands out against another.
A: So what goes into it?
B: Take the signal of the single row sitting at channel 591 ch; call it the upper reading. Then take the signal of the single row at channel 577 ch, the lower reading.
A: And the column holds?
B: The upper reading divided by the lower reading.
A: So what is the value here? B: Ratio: 1.00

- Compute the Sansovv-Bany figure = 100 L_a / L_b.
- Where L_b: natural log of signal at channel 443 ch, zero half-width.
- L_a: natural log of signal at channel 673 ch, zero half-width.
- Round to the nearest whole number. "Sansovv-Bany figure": 104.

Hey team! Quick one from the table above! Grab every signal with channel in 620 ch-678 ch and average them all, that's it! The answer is 88.4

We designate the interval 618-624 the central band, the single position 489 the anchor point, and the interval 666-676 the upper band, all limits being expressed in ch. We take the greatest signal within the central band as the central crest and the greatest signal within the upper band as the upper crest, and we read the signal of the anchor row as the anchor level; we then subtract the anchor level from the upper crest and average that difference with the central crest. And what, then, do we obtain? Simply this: 42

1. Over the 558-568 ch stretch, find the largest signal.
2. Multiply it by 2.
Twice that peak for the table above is 191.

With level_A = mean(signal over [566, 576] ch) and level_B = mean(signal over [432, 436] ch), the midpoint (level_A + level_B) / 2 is 84.0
